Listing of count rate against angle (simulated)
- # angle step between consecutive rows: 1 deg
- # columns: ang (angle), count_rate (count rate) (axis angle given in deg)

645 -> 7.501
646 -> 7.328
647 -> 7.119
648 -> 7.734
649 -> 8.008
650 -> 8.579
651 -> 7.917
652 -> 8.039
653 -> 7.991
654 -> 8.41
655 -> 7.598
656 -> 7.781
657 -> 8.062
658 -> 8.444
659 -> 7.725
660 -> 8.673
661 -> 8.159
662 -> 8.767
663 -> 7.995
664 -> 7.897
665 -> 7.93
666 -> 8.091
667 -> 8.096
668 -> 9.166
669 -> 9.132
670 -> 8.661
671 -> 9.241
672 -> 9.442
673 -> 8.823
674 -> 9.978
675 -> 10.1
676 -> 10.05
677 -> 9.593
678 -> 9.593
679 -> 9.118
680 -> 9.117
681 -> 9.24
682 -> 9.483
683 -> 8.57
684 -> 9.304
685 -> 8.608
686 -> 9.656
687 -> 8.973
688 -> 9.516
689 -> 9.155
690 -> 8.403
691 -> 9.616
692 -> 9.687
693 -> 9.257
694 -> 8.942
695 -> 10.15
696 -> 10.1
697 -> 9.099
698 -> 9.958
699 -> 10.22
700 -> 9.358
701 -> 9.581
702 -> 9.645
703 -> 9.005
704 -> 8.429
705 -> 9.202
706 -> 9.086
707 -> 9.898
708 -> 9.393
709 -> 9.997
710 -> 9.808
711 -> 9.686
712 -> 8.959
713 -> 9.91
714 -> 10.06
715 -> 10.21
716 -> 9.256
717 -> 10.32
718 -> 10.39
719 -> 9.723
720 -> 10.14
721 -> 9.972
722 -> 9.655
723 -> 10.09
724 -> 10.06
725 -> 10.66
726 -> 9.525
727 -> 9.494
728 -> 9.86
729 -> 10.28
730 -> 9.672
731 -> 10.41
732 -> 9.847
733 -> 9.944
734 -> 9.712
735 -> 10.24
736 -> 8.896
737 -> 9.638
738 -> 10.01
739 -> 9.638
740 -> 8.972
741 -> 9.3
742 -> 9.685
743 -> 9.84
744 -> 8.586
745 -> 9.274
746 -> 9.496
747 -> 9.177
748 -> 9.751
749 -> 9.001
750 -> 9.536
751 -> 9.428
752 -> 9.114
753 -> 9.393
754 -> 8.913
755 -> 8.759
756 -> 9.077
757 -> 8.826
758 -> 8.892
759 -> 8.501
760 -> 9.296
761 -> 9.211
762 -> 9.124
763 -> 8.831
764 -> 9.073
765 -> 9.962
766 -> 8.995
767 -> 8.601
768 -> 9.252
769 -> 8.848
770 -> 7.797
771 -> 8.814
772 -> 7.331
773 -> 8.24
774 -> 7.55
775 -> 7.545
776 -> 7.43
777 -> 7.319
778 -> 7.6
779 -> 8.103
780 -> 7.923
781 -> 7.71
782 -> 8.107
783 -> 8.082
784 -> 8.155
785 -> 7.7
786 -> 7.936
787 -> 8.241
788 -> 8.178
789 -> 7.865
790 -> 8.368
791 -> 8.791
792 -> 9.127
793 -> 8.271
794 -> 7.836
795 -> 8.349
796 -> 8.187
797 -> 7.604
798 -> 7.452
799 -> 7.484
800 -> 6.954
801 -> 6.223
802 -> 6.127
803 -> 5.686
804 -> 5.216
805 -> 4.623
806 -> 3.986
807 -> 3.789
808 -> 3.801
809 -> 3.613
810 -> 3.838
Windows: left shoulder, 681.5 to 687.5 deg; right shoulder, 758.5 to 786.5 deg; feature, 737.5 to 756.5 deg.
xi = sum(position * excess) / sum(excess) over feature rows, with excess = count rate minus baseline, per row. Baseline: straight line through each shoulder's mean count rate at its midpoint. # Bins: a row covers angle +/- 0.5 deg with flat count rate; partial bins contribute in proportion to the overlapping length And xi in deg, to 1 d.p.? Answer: 746.2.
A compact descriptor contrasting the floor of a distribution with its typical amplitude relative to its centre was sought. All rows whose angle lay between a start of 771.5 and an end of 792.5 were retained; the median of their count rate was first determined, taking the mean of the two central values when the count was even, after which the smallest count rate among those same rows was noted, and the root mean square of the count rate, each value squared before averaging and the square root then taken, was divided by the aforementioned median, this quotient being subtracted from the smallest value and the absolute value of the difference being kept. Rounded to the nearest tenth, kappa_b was 6.3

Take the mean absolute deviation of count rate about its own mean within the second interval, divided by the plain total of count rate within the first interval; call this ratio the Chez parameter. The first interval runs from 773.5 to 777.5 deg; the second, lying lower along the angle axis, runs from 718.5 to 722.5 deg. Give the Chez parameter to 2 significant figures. 0.0061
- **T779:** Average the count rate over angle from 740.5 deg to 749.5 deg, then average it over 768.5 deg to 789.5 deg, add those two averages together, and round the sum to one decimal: 17.3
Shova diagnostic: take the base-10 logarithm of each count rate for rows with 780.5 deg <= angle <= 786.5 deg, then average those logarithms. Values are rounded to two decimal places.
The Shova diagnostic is 0.90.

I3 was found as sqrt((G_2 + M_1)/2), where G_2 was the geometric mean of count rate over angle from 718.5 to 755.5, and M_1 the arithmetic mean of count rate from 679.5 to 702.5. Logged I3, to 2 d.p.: 3.08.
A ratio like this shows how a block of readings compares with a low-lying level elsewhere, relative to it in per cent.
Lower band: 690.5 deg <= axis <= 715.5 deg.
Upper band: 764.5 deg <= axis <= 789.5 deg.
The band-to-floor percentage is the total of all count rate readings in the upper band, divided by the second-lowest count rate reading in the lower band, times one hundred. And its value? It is 2273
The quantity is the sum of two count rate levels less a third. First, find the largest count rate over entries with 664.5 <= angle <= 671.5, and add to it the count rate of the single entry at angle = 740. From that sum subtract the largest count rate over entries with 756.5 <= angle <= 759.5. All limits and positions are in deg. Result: 9.3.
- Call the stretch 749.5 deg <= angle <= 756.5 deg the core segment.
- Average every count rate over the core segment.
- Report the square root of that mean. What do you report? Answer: 3.03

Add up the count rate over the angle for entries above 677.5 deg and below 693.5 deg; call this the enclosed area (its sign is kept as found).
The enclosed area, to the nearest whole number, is 147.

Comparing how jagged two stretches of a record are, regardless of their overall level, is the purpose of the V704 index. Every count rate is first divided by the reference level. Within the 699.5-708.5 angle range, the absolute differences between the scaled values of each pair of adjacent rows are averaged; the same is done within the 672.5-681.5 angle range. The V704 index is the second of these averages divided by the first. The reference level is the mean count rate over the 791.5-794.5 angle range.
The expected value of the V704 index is 0.6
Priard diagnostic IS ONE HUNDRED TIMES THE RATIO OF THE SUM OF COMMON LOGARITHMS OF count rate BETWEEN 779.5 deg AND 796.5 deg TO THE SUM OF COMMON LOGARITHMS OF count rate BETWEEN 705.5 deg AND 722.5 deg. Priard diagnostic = 92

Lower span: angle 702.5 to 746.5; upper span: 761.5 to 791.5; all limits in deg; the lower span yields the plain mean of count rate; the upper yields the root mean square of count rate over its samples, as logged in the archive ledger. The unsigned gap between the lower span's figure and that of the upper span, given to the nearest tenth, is 1.4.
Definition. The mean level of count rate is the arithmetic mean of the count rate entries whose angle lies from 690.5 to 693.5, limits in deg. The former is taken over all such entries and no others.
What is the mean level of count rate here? 9.5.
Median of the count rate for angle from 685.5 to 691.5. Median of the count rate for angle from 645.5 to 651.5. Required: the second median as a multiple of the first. 0.84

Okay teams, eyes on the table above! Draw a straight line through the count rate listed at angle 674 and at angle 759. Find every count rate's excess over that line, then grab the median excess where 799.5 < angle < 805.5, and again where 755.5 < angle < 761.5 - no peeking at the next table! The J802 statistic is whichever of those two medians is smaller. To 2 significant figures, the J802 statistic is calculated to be -1.8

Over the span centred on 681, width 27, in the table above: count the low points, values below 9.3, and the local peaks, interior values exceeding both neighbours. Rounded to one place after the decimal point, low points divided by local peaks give 2.1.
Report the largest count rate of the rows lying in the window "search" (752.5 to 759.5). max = 9.393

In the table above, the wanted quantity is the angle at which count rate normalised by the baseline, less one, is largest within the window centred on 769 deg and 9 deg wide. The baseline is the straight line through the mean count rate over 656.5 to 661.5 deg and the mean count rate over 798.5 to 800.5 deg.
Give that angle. 765 deg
